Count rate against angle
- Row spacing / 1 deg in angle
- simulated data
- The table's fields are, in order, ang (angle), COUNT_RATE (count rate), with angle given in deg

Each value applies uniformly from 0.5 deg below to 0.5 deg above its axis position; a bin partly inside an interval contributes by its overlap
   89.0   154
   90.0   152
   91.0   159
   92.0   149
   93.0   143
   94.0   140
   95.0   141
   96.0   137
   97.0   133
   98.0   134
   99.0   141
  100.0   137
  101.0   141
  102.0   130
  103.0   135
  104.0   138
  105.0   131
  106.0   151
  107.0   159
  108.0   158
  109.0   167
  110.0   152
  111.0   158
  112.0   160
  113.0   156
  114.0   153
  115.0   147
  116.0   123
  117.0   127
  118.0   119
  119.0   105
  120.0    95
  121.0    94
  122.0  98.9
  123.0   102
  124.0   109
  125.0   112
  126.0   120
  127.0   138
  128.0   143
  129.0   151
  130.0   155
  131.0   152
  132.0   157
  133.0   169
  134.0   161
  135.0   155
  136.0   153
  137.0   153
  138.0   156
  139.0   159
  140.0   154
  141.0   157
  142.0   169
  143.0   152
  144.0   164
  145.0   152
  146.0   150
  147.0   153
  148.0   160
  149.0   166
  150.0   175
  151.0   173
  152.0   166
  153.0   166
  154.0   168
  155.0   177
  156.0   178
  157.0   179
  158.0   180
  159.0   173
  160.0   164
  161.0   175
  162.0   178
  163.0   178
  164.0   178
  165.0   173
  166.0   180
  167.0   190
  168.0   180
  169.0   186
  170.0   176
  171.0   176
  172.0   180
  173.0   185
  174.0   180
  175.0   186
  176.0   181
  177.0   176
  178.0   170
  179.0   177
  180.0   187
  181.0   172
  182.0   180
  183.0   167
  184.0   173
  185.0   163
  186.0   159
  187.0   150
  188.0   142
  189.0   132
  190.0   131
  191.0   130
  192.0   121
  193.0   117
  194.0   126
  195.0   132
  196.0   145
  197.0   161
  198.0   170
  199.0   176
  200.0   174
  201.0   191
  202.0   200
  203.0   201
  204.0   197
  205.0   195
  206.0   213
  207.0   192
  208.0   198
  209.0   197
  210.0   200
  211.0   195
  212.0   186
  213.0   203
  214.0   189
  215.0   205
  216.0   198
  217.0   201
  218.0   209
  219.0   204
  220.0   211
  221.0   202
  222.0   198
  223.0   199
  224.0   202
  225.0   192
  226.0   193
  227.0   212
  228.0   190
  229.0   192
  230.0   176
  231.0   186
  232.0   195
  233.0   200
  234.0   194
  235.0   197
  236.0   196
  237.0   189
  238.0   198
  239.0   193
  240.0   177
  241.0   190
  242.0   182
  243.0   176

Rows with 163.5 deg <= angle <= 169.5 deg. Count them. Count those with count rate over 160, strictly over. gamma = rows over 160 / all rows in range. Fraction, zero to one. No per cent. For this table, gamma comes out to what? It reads 1.0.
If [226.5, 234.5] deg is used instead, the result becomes 1.0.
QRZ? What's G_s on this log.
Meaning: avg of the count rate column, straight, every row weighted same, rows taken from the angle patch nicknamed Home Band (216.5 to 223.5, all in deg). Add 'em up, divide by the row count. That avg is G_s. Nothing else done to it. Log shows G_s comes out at 203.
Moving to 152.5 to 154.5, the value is 167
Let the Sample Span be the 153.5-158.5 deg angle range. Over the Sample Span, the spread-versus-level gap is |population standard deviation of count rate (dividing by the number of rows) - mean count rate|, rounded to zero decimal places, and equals 172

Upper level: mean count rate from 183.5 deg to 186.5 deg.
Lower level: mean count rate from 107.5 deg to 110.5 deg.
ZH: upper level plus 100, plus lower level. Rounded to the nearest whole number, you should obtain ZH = 424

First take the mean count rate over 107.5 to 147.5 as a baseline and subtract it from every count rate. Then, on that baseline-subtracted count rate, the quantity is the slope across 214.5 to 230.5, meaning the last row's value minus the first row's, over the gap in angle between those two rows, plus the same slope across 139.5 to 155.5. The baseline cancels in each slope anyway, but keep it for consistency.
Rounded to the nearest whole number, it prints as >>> 0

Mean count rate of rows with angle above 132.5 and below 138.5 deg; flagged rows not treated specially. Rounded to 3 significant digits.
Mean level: 158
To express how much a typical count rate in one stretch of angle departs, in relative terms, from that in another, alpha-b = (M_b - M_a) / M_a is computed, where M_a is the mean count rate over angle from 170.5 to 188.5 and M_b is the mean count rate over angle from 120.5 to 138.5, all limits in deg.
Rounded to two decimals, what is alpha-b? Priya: -0.20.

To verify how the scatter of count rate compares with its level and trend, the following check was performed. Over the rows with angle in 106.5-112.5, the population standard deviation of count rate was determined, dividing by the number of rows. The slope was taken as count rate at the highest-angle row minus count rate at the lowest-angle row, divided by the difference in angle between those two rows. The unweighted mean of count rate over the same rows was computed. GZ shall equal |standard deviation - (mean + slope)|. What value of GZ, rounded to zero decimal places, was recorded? 155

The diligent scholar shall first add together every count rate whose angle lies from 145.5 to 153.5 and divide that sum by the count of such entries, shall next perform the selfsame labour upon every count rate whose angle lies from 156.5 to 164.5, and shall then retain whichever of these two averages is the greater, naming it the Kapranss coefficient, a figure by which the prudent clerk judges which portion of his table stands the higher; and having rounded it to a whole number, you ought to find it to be 176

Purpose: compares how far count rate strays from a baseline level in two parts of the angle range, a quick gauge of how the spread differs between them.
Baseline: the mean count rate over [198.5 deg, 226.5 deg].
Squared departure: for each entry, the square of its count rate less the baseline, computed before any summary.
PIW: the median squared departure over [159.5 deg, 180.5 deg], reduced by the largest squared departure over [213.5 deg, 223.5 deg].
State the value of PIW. 177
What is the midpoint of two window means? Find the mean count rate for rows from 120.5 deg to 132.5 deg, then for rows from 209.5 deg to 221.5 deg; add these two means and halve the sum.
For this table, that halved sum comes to 164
